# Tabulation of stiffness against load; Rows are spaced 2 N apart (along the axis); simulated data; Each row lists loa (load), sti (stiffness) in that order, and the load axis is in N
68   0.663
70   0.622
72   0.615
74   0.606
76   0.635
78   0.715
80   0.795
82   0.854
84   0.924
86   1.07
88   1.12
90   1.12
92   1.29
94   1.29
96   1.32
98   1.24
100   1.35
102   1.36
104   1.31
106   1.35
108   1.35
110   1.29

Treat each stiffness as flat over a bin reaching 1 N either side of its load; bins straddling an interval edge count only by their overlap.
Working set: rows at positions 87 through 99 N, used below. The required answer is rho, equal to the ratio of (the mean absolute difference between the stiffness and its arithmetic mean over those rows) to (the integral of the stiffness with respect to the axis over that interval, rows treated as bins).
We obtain 0.005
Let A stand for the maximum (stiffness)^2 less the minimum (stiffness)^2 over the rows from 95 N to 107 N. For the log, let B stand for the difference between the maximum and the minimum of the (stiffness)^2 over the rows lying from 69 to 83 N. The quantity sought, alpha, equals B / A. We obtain 1.2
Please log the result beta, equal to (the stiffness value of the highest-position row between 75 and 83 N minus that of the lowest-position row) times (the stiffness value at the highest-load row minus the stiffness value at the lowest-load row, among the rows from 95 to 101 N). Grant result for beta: 0.01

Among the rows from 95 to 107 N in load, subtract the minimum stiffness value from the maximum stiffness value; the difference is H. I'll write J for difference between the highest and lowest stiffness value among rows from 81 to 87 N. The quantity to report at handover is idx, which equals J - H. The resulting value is 0.10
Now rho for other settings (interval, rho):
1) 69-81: 0.008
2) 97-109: 0.002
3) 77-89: 0.011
